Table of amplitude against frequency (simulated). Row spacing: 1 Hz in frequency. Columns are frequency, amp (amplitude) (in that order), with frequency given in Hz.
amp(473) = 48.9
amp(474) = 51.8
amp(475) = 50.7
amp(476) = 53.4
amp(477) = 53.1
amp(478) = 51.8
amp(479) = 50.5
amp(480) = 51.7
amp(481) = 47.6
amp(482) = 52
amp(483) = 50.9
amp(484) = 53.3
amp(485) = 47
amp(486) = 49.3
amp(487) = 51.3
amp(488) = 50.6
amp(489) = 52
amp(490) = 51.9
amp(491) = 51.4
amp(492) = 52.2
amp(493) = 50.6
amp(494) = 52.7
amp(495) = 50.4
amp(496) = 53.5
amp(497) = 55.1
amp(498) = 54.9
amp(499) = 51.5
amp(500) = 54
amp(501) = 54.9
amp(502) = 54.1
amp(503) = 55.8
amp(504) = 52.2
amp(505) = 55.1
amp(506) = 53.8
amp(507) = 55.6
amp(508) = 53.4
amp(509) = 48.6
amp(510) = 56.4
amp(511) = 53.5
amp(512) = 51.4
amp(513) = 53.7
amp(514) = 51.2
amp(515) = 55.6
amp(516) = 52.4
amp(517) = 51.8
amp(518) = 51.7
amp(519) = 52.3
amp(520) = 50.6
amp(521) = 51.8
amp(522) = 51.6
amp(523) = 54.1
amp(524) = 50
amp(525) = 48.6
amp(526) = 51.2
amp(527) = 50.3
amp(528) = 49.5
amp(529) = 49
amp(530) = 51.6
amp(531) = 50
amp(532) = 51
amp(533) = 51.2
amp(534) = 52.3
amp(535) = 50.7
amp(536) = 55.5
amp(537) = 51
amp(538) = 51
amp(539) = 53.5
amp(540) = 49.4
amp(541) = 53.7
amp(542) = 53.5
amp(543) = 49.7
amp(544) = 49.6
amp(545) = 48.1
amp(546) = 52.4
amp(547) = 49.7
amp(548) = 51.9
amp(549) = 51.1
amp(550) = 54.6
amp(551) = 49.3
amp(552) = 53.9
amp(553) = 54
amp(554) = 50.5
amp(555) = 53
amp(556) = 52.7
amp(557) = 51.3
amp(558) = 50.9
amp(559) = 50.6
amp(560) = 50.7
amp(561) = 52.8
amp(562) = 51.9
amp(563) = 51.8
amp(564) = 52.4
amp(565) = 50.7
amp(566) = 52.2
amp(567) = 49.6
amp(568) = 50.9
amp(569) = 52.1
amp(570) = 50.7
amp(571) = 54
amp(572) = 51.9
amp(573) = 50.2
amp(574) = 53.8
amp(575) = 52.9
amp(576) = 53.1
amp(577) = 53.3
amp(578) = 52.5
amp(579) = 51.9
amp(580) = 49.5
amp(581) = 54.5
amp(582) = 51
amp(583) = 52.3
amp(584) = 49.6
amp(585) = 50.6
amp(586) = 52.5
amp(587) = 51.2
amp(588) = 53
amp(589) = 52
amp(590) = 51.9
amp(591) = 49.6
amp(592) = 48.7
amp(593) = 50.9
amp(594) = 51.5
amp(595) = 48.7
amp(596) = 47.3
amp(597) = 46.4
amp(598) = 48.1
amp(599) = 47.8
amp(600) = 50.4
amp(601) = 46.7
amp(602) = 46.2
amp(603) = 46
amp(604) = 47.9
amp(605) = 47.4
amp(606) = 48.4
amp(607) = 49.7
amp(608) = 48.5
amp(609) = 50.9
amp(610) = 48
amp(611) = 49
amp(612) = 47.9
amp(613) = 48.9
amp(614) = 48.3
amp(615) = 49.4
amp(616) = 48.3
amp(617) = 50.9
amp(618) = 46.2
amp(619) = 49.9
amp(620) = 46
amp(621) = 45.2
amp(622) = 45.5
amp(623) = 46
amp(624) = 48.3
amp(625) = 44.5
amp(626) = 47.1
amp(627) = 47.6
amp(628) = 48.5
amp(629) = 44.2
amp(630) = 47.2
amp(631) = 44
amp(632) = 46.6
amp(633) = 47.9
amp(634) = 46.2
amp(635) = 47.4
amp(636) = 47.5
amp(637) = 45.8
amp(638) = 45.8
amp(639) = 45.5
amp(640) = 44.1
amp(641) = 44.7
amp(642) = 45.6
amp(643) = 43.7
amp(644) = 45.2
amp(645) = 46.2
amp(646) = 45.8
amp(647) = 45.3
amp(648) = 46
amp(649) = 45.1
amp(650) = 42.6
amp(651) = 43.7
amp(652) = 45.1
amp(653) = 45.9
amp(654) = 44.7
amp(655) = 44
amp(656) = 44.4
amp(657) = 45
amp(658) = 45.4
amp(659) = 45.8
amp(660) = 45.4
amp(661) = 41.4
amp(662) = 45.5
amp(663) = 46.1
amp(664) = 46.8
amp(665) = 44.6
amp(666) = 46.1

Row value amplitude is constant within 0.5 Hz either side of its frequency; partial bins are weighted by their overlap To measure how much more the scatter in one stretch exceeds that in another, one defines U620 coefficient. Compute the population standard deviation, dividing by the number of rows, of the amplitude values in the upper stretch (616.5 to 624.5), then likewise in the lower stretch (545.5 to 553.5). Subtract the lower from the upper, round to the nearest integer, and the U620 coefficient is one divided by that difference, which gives 6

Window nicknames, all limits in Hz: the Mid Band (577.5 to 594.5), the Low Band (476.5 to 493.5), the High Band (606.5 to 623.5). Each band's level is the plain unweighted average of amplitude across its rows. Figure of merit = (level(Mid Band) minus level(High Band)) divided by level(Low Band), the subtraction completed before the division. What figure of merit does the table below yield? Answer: 0.063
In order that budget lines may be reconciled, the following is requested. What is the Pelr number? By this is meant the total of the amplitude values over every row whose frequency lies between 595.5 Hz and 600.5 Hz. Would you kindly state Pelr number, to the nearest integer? 240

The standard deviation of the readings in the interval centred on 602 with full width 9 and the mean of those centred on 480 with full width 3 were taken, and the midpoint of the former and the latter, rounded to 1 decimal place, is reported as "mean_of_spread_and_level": 25.6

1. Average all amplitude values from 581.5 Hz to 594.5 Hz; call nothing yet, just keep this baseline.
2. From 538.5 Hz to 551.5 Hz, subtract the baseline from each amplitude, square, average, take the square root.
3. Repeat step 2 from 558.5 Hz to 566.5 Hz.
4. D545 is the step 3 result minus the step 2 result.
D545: -1.1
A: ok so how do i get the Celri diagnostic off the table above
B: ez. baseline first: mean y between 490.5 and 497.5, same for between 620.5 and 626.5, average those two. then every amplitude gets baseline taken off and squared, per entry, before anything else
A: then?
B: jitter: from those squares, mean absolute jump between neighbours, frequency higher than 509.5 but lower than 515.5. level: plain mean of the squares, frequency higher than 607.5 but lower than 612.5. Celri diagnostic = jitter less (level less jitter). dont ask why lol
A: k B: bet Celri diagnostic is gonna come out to 45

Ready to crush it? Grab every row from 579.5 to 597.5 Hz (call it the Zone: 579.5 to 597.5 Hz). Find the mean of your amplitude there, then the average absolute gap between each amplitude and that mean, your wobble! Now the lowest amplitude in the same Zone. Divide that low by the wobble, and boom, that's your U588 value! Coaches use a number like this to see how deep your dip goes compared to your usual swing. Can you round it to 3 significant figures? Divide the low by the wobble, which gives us 28.6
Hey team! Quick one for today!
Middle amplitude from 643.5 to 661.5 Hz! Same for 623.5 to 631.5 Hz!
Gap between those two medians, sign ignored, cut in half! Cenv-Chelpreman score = 1.0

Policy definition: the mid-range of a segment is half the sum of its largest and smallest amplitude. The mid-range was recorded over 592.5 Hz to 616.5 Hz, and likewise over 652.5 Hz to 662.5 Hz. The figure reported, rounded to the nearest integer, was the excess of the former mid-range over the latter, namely 5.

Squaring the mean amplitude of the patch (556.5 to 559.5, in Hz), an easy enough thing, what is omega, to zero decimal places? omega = 2594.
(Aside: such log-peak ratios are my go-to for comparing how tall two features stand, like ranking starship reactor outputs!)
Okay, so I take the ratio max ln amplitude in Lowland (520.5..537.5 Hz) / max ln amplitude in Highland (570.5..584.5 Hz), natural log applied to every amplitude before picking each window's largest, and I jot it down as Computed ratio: 1.00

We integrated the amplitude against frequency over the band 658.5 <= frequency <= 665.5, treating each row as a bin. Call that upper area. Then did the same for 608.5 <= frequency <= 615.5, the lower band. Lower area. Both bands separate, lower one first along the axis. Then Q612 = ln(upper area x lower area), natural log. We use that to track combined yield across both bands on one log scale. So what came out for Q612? 11.6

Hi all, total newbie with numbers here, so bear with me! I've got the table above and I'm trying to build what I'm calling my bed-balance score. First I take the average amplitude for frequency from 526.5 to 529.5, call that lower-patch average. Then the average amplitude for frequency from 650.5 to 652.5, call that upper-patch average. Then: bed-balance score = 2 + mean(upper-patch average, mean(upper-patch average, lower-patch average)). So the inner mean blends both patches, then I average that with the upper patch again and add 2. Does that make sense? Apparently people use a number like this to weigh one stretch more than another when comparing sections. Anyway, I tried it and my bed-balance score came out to 48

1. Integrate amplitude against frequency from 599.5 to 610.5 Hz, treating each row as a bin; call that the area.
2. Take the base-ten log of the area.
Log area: 2.72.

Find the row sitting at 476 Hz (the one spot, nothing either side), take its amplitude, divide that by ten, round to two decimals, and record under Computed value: 5.34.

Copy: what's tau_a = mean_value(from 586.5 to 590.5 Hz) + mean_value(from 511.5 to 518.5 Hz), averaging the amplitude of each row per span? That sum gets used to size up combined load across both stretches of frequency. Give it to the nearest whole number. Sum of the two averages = 105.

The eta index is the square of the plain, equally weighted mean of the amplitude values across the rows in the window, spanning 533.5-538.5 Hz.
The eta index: 2714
